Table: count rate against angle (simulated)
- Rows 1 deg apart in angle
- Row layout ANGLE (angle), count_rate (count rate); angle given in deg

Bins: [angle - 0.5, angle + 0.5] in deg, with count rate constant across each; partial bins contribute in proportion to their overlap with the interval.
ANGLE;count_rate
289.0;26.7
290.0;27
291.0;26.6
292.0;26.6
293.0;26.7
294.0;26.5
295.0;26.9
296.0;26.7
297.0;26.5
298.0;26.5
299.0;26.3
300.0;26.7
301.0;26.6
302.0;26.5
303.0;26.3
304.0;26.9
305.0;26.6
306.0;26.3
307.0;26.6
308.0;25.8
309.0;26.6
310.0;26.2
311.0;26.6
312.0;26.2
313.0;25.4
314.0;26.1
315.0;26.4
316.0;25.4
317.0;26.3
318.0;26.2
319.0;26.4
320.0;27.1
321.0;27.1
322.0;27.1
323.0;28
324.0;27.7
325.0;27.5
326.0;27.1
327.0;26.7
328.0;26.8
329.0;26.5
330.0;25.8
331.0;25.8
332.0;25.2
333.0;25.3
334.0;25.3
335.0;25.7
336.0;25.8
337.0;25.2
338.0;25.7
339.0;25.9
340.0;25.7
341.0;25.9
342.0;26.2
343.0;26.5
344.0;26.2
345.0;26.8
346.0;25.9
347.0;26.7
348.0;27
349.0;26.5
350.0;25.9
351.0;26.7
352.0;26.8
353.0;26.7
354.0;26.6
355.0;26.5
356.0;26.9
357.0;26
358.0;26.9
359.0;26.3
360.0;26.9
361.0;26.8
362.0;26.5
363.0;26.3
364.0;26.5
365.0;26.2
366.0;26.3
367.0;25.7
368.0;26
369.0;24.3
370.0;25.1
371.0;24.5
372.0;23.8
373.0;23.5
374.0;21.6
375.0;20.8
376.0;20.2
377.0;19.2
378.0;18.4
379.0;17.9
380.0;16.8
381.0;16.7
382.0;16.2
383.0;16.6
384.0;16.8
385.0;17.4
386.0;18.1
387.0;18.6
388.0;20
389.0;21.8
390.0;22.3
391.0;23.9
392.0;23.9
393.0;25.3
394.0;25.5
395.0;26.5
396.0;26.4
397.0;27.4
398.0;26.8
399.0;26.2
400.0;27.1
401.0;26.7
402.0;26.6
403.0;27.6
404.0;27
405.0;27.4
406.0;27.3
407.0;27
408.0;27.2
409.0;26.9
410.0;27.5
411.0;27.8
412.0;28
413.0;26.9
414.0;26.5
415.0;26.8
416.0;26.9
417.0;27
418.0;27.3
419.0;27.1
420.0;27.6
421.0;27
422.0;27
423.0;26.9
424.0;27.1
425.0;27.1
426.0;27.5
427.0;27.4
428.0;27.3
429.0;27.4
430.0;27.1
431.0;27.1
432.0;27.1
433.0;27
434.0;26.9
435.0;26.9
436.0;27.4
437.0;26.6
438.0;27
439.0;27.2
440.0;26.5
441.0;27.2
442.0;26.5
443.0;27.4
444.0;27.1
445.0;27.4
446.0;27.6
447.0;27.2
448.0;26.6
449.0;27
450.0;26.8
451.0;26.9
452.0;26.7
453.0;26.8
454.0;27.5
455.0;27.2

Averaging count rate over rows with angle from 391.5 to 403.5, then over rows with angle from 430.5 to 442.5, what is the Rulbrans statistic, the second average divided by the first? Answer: 1.02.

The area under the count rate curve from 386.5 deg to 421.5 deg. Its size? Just 912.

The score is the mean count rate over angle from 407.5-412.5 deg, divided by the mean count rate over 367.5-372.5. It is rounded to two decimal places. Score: 1.11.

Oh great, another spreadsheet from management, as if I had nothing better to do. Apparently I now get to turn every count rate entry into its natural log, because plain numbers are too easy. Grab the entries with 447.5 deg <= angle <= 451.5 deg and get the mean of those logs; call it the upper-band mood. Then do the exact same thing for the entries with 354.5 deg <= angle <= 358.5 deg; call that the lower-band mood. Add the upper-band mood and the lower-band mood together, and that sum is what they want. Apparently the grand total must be 6.57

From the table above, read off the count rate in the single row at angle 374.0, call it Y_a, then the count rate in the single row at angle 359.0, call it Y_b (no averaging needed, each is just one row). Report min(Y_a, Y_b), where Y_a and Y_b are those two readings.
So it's 21.6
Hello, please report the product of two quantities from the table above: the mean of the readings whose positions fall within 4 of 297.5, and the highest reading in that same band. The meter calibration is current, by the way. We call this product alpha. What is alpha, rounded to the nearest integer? 715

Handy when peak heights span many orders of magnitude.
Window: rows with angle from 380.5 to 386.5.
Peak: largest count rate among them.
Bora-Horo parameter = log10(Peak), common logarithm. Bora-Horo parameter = 1.26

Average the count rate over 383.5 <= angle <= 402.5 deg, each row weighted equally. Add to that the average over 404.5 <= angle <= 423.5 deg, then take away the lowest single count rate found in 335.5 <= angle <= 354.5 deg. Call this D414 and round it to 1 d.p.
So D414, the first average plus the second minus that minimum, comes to 25.5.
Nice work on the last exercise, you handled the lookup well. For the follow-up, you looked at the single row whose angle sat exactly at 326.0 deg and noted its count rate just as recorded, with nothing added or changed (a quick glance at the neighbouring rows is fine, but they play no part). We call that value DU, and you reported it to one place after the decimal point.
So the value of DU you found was 27.1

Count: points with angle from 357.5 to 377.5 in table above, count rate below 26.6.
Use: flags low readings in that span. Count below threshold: 17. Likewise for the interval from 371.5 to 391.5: 20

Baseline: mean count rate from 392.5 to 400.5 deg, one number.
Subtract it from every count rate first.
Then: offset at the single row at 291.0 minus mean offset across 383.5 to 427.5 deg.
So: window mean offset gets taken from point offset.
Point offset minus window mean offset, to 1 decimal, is 1.0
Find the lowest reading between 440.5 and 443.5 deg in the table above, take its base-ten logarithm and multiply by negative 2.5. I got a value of -3.56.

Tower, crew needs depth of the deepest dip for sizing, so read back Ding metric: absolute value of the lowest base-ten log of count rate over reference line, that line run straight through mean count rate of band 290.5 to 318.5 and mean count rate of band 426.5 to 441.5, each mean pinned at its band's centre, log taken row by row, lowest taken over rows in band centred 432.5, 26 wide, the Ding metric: 0.010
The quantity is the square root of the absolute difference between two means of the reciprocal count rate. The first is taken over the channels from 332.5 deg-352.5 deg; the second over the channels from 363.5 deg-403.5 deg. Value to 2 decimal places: 0.08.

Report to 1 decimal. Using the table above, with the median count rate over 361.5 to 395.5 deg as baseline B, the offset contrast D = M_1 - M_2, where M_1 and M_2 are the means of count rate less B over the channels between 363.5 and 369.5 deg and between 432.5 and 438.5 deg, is -1.1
